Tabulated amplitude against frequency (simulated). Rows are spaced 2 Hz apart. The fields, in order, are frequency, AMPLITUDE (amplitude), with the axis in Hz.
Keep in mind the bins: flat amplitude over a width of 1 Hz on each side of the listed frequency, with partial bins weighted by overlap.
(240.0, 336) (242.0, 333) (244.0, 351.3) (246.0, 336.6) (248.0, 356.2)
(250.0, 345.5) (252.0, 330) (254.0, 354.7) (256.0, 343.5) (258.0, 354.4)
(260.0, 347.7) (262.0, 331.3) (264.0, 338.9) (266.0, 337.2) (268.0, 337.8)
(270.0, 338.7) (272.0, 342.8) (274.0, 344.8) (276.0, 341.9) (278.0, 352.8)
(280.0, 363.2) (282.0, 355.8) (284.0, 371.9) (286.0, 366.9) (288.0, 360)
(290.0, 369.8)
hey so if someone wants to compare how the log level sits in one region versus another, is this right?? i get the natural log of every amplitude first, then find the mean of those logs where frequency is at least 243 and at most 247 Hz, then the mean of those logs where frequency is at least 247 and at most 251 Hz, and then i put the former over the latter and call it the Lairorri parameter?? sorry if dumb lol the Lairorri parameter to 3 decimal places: 0.997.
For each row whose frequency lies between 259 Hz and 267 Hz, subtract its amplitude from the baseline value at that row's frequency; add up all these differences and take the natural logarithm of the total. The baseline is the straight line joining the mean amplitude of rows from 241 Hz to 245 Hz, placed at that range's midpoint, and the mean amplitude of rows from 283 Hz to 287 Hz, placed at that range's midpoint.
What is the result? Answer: 4.2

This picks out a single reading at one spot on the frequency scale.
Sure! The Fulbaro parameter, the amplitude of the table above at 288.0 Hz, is 360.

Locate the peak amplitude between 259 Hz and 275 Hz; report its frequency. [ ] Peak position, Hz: 260.0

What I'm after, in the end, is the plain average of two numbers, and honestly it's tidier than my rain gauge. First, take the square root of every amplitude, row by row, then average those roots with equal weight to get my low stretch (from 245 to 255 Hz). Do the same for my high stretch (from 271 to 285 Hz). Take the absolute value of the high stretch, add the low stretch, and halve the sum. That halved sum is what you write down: 18.7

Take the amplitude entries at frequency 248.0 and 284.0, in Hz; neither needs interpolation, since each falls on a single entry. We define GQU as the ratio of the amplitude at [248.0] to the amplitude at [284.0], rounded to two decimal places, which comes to 0.96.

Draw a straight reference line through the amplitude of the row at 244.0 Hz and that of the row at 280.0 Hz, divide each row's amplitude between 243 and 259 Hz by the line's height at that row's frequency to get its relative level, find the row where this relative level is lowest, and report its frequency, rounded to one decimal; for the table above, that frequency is 252.0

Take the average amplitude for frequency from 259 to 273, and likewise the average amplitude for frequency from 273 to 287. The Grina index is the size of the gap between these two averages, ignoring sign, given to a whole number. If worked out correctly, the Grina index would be 18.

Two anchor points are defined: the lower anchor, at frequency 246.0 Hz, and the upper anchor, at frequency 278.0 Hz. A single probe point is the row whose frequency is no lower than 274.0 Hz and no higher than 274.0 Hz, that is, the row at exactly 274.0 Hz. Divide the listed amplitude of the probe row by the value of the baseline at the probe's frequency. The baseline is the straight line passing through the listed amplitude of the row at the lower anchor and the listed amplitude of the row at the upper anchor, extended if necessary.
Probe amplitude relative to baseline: 0.98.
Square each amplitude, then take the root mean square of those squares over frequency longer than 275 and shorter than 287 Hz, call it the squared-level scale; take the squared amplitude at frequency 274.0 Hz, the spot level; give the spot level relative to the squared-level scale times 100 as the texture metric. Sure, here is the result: 92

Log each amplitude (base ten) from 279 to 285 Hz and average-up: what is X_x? 2.56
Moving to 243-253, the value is 2.54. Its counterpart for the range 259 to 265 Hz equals 2.53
